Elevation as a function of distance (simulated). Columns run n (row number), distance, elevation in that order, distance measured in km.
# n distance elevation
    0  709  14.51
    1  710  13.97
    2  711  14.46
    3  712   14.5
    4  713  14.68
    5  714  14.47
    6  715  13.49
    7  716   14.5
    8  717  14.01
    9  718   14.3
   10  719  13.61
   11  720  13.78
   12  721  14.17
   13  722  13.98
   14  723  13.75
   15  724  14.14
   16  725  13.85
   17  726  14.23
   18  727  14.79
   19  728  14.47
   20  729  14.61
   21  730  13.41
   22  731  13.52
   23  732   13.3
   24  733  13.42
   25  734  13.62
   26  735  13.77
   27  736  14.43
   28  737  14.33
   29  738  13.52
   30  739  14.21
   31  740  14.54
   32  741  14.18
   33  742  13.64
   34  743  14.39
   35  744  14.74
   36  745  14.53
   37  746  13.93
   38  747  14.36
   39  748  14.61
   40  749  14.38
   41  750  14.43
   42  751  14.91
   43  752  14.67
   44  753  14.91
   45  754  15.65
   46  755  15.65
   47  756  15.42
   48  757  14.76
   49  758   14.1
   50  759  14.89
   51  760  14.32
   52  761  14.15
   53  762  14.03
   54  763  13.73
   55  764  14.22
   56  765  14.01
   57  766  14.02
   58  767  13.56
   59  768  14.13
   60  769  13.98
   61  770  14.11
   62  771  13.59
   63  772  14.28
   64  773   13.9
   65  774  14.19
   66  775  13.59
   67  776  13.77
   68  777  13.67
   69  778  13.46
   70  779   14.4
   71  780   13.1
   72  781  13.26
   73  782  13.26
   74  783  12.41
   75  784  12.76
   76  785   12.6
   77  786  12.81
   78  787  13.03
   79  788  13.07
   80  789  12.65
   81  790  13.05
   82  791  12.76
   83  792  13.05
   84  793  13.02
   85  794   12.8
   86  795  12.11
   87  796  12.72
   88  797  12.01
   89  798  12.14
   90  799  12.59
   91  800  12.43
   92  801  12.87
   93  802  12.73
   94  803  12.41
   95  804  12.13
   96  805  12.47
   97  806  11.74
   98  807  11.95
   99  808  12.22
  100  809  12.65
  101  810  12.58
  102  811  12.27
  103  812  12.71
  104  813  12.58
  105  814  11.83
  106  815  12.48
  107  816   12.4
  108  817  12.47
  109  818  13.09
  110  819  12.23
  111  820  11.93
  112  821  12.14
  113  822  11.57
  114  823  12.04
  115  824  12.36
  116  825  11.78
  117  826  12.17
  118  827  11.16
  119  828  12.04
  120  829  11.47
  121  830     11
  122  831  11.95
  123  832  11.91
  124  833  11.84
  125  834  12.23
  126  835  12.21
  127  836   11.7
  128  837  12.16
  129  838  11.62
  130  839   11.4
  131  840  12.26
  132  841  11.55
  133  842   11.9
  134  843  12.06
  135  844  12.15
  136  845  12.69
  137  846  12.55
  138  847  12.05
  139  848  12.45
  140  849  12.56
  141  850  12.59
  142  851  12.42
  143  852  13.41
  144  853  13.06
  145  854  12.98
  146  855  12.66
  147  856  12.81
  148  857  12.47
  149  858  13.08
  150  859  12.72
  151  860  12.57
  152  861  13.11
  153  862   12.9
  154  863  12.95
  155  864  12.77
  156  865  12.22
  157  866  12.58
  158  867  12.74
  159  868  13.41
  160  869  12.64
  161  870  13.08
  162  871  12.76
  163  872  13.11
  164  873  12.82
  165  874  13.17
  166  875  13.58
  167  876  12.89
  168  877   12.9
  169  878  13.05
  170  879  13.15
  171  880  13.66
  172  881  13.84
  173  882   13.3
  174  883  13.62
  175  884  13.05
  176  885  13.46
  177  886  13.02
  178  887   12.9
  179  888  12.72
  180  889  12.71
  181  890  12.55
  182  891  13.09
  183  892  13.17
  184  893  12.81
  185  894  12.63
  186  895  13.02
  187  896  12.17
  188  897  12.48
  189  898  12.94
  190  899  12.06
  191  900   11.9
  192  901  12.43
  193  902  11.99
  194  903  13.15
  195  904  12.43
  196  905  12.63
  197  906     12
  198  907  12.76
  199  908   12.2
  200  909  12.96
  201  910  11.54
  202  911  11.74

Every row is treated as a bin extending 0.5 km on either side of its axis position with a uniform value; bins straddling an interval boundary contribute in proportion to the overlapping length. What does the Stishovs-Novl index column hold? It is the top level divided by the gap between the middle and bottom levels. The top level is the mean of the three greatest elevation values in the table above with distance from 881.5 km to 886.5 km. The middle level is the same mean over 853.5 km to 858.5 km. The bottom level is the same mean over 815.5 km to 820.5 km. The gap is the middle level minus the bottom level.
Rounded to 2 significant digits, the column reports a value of 44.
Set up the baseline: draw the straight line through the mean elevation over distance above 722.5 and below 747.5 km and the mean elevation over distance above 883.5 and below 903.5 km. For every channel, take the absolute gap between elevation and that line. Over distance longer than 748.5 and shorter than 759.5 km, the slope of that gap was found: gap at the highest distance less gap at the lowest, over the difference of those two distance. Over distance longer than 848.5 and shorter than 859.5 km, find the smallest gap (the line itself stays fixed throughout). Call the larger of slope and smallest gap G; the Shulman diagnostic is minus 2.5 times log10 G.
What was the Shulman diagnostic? 3.1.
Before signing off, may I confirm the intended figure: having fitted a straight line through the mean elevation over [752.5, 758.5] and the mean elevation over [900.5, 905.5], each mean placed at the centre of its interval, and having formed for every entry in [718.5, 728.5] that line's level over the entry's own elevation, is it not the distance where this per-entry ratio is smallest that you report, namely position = 727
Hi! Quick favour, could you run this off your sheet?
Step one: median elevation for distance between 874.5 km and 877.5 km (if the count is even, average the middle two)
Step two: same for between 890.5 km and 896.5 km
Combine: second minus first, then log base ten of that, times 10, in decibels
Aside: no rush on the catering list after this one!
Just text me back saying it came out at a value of -18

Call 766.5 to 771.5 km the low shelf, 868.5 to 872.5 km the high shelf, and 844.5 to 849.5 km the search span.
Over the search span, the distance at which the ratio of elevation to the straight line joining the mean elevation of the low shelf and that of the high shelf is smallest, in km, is 847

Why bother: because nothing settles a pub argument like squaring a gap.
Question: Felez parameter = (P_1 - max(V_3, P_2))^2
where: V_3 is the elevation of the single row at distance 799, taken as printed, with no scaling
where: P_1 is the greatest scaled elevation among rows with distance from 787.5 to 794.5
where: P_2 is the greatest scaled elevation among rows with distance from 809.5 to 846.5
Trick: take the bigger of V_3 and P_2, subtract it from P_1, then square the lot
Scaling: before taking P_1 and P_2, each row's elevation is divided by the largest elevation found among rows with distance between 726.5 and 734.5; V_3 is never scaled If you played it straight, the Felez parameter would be 137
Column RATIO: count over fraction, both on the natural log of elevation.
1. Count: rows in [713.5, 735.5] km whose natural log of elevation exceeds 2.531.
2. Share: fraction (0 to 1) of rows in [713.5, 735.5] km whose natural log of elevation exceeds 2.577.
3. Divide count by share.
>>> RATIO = 22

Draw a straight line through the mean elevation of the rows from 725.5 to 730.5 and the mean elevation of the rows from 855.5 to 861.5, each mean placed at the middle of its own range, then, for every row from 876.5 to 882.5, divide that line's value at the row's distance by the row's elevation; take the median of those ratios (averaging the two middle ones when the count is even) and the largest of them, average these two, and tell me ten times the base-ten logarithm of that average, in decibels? -0.2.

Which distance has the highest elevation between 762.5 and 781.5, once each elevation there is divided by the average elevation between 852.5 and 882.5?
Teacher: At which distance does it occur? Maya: 779 km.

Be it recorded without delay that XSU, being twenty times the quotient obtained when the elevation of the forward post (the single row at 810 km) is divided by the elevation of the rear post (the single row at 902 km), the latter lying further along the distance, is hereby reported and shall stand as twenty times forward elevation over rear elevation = 21.0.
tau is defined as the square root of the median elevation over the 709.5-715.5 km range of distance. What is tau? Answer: 3.80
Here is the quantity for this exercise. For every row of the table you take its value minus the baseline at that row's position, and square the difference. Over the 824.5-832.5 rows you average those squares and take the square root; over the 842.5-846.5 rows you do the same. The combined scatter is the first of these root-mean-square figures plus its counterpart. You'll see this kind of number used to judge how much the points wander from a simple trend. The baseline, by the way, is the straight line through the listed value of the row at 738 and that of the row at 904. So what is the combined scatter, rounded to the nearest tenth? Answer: 1.8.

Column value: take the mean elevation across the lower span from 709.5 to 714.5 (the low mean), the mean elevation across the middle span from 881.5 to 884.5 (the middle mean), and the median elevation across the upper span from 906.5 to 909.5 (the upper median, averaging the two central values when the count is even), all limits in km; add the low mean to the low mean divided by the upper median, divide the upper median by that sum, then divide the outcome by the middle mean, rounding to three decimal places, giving 0.062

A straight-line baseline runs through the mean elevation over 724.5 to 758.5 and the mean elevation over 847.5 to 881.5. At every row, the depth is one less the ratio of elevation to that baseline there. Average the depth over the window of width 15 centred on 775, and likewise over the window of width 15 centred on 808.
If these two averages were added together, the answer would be 0.10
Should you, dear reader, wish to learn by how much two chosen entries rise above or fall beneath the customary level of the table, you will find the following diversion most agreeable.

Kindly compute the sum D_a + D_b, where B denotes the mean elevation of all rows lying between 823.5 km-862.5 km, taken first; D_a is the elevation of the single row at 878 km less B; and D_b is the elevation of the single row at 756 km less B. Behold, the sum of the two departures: 4.0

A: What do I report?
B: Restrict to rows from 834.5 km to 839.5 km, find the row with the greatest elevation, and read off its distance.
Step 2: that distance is 835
